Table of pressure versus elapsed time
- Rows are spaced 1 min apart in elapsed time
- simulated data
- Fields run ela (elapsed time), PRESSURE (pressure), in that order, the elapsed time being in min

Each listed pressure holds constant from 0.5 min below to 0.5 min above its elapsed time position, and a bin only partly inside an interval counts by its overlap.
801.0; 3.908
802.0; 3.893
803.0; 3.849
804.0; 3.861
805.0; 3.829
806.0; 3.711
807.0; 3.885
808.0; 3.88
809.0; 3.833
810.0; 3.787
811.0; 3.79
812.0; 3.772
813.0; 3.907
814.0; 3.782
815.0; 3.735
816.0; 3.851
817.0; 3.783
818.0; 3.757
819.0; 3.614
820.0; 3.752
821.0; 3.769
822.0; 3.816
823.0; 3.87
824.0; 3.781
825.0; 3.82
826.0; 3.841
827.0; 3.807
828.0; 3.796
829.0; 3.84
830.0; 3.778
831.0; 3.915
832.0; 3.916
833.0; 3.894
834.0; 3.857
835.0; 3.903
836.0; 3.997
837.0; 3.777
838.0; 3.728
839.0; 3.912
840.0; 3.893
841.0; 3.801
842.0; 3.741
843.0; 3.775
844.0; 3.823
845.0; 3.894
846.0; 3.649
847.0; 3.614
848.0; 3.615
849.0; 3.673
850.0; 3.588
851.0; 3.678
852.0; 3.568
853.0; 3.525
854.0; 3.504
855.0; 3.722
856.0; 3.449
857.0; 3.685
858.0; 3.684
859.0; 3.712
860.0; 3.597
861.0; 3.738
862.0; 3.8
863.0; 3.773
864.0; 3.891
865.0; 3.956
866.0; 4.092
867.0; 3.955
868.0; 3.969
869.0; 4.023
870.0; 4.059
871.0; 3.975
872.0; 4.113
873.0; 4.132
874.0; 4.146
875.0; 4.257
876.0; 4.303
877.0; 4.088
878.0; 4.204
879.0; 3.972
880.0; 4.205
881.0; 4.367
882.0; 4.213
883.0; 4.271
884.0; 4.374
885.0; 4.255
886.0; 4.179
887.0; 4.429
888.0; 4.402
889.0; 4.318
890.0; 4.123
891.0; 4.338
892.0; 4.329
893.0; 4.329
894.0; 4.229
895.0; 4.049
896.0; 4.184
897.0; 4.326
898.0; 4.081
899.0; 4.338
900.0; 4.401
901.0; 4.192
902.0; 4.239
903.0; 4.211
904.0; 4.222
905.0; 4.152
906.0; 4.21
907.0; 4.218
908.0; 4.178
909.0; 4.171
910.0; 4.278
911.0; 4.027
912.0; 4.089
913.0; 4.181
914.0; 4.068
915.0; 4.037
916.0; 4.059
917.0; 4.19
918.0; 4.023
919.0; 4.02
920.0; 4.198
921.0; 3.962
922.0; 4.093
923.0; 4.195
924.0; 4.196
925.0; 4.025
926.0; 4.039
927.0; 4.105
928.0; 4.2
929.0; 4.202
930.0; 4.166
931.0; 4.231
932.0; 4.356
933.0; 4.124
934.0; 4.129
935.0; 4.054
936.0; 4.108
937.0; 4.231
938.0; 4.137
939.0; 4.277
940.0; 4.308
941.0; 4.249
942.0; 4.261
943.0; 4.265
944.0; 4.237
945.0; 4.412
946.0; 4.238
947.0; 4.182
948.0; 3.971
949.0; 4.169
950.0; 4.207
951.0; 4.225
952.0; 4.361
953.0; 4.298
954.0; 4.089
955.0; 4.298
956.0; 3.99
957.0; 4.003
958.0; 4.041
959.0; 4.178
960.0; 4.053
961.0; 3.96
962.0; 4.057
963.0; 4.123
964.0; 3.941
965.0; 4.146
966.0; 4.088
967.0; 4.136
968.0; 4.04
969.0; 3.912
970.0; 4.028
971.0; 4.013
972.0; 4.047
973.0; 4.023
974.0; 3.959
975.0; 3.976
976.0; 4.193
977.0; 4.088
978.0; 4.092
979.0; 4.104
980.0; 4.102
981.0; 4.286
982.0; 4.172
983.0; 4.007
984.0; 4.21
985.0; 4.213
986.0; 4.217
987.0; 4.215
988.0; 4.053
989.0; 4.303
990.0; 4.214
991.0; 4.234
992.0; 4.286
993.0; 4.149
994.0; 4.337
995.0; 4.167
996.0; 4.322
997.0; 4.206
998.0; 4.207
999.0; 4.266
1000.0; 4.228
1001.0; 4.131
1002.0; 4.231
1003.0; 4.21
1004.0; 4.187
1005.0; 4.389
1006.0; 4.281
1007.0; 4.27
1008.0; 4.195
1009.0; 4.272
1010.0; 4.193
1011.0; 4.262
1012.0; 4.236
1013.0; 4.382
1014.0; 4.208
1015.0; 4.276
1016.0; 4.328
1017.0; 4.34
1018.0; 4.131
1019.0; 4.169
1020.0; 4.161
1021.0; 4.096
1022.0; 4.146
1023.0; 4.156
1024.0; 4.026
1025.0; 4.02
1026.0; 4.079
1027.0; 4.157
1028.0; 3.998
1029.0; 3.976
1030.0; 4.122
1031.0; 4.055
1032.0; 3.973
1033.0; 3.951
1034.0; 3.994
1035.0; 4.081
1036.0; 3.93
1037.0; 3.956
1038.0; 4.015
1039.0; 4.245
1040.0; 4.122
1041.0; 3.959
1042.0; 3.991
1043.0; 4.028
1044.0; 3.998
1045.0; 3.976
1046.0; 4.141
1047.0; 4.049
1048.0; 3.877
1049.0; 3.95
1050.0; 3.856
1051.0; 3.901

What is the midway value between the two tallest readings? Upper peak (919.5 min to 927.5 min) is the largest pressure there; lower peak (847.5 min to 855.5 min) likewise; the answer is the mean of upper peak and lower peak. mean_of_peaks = 3.96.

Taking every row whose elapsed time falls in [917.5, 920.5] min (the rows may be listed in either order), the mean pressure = 4.08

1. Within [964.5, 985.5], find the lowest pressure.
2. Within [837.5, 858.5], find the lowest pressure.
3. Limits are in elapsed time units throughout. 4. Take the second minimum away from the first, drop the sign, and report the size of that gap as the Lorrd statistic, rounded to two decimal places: 0.46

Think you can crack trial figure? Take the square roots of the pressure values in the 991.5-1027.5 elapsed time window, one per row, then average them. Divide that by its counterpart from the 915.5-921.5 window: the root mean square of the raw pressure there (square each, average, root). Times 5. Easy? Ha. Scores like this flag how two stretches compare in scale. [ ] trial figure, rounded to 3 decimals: 2.518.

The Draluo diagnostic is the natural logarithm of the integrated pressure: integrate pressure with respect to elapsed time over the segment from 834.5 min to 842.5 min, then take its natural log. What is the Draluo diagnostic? 3.43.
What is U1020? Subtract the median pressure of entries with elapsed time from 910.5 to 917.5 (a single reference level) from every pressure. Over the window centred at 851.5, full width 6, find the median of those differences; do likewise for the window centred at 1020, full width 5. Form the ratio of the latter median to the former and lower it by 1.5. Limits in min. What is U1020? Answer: -1.7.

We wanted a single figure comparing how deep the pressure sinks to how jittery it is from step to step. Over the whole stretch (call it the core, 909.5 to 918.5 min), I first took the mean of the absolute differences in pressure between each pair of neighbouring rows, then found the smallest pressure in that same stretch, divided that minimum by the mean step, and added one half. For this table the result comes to 38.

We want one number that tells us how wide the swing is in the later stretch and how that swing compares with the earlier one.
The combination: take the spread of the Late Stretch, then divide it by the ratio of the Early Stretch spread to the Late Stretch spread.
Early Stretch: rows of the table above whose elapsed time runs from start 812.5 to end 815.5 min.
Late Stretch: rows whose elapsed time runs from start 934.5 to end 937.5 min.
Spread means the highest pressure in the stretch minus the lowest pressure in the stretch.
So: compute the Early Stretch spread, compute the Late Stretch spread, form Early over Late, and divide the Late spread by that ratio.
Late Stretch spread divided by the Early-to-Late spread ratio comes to 0.18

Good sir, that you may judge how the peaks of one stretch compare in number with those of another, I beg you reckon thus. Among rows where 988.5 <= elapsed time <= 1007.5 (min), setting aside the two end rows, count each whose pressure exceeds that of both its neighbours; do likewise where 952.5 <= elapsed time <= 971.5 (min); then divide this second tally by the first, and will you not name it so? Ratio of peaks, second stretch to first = 1.00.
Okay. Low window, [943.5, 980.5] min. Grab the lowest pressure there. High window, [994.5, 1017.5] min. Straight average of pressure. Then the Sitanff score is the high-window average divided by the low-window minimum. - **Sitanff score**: 1.09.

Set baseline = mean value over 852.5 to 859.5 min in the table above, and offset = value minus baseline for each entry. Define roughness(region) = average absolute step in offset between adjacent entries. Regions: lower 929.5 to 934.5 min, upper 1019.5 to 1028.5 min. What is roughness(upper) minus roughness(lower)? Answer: -0.04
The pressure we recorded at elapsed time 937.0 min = 4.231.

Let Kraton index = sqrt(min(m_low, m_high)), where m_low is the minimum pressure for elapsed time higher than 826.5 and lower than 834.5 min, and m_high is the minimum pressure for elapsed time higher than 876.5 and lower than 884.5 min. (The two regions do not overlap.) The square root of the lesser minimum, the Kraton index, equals 1.94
